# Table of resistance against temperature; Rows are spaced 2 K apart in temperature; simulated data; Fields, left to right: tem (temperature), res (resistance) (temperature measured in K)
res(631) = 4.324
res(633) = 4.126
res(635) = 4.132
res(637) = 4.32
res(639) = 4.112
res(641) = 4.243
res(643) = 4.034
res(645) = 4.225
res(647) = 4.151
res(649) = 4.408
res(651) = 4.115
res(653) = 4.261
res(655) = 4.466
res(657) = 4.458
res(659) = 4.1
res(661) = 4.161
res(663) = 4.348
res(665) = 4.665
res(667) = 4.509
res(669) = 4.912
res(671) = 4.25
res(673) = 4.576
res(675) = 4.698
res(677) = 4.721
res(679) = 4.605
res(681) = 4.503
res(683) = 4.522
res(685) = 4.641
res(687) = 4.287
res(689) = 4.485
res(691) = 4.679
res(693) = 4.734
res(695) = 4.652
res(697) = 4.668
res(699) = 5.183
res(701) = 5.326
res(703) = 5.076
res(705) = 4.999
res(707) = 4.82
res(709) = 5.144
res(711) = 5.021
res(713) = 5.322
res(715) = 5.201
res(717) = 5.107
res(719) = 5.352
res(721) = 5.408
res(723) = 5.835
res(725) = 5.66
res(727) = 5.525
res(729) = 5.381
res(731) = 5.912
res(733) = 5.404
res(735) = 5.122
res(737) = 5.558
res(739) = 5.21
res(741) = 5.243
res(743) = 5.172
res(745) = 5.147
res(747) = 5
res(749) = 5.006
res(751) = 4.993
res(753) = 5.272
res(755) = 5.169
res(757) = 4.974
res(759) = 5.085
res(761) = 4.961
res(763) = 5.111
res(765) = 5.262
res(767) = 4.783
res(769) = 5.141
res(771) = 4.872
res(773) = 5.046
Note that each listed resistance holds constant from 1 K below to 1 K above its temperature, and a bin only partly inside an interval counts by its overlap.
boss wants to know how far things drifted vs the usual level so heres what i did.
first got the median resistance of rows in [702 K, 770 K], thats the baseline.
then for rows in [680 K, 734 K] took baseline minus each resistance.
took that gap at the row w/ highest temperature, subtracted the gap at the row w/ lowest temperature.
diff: -0.9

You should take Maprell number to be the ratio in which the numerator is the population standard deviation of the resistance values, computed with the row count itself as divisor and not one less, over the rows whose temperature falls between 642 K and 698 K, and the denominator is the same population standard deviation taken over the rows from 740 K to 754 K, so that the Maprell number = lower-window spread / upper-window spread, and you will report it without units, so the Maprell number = 2.06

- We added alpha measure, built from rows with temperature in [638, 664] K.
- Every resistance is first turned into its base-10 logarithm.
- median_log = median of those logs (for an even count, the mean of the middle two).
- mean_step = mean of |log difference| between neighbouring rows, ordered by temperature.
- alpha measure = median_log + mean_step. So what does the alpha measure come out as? 0.64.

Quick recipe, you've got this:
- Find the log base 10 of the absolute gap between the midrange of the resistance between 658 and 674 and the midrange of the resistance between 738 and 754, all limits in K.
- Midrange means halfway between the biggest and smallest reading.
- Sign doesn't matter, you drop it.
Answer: -0.2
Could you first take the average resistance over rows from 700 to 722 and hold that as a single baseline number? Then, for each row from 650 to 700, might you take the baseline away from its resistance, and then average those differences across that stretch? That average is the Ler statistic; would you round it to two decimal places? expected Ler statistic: -0.63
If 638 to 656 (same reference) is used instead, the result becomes -0.94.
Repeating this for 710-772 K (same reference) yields 0.07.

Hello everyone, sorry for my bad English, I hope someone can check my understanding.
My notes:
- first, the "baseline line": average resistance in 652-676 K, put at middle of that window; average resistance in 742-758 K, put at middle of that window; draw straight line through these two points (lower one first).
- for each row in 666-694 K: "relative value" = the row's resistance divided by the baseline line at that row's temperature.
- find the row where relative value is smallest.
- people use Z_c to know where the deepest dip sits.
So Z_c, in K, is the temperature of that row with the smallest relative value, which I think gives 687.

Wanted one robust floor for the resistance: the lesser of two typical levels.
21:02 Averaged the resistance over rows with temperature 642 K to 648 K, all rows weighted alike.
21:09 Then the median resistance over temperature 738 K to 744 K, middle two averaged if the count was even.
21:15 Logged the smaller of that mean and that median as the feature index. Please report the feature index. 4.1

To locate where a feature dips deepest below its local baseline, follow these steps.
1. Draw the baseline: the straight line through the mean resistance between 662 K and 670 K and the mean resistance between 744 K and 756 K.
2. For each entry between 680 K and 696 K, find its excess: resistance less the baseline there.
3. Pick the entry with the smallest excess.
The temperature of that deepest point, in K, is 687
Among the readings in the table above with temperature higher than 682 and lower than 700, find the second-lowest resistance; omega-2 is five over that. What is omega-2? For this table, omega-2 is 1.11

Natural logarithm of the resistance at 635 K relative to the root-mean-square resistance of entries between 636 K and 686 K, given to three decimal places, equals -0.064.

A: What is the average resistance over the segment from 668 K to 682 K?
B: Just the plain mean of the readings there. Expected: 4.6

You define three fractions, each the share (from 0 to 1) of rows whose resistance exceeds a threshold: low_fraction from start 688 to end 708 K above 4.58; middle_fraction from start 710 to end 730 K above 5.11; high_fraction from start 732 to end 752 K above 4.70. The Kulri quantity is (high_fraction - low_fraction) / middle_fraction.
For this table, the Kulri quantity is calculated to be 0.1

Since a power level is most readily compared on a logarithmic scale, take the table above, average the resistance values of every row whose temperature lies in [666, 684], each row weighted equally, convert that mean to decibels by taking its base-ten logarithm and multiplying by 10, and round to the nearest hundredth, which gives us 6.62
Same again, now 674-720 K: 6.87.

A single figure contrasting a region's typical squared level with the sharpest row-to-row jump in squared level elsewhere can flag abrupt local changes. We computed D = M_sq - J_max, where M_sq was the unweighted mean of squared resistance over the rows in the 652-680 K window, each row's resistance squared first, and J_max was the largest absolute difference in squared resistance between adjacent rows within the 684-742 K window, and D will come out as 14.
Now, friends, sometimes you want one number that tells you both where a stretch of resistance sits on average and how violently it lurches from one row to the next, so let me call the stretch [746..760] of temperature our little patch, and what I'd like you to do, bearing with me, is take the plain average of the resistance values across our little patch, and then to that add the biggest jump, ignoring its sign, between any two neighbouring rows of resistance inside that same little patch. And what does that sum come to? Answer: 5.4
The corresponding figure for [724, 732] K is 6.2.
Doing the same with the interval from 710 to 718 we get 5.5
